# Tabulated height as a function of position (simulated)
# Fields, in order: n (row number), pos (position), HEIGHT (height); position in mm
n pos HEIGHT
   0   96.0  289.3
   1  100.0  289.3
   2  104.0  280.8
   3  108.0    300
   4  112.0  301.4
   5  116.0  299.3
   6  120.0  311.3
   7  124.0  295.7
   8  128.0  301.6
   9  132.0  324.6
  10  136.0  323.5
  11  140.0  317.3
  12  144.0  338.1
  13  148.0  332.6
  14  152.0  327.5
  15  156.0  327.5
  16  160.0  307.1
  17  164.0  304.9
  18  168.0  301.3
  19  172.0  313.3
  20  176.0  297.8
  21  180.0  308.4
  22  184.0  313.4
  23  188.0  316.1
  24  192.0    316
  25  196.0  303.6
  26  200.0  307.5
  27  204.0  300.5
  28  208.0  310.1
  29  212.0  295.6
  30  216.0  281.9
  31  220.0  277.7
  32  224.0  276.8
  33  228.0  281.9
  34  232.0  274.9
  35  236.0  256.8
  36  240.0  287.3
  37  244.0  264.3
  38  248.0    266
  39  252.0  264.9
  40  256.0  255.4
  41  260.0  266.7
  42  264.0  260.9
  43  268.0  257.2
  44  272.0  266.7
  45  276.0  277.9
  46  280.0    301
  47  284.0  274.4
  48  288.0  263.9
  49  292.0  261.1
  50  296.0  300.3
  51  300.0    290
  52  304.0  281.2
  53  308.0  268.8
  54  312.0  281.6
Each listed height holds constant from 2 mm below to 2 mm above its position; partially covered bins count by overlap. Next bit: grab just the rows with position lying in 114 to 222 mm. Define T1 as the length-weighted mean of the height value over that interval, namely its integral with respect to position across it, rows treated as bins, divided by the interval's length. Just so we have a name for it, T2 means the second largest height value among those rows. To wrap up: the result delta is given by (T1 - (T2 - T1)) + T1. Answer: 596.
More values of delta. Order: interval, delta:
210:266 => 529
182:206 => 613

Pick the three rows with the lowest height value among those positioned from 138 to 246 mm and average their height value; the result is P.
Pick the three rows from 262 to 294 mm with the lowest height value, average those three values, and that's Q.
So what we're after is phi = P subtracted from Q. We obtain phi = -6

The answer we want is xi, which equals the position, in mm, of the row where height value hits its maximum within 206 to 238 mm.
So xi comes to 208.0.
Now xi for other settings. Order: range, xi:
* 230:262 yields 240.0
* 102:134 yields 132.0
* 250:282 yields 280.0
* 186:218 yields 188.0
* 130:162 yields 144.0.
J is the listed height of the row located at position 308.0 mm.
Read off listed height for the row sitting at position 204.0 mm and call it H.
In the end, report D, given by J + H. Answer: 569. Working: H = 300.5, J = 268.8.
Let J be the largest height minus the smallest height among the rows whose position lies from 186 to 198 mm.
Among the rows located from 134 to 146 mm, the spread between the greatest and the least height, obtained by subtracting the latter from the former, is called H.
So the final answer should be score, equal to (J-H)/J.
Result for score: -0.7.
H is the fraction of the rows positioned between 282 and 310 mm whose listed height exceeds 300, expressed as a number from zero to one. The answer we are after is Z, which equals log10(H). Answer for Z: -0.85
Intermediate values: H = 0.1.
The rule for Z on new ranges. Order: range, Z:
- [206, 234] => -0.85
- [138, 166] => 0.00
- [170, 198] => -0.07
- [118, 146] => -0.07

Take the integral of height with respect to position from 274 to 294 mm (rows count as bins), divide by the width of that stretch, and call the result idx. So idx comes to 276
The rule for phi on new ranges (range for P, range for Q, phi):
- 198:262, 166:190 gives 44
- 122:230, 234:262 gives -20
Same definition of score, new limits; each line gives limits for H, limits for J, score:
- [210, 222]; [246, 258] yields -0.7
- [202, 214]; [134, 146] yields 0.3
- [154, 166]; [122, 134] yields 0.2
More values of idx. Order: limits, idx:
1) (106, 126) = 302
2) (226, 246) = 273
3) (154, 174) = 311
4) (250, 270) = 261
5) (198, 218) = 299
